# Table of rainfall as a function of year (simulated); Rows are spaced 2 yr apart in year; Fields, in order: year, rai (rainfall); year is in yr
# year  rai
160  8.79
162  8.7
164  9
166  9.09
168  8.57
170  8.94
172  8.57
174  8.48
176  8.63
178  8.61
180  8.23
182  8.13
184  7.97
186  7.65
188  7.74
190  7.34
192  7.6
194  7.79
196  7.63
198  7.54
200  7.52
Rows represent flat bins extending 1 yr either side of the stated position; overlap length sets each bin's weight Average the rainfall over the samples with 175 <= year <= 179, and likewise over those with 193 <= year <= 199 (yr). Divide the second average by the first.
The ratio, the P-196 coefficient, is 0.89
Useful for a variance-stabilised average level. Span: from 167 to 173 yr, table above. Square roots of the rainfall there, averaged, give 2.95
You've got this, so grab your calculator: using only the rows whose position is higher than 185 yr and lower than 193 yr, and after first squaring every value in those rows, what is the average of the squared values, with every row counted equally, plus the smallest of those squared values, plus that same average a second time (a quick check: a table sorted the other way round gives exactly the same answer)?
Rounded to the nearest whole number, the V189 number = 169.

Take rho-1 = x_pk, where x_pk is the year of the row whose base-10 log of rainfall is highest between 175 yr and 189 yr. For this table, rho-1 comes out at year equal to 176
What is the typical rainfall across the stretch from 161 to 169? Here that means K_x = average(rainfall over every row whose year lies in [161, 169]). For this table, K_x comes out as 8.8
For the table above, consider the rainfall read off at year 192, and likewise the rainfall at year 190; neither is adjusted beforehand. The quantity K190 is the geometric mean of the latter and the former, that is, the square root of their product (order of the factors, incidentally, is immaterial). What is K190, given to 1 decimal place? 7.5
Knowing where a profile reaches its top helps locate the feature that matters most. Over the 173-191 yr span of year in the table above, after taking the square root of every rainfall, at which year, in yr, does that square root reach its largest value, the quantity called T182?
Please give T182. 176 yr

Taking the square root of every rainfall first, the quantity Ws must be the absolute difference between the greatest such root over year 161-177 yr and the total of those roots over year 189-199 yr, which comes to 11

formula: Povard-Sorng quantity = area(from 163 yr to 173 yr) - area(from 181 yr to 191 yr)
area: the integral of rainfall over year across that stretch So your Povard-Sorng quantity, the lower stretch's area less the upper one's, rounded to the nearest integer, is 11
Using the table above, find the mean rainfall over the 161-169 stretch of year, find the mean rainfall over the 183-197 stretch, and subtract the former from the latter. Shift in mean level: -1.2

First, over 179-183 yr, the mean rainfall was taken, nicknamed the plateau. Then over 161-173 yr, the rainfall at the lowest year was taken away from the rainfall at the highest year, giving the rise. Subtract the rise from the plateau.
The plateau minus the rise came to 8.31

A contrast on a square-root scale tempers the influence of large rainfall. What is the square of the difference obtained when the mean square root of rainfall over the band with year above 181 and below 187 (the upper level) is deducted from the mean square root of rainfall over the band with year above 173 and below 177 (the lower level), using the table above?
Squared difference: 0.012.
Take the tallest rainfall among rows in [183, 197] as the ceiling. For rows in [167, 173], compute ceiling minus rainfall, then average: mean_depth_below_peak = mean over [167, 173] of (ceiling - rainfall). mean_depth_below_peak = -0.7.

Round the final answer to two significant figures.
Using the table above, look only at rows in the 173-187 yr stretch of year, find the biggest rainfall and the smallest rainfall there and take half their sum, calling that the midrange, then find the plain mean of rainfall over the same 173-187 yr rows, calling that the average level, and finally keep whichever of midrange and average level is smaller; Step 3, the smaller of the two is 8.1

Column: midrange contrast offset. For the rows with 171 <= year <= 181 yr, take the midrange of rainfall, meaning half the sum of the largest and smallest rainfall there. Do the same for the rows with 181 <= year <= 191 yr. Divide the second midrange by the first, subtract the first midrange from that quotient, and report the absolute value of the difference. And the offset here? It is 7.5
